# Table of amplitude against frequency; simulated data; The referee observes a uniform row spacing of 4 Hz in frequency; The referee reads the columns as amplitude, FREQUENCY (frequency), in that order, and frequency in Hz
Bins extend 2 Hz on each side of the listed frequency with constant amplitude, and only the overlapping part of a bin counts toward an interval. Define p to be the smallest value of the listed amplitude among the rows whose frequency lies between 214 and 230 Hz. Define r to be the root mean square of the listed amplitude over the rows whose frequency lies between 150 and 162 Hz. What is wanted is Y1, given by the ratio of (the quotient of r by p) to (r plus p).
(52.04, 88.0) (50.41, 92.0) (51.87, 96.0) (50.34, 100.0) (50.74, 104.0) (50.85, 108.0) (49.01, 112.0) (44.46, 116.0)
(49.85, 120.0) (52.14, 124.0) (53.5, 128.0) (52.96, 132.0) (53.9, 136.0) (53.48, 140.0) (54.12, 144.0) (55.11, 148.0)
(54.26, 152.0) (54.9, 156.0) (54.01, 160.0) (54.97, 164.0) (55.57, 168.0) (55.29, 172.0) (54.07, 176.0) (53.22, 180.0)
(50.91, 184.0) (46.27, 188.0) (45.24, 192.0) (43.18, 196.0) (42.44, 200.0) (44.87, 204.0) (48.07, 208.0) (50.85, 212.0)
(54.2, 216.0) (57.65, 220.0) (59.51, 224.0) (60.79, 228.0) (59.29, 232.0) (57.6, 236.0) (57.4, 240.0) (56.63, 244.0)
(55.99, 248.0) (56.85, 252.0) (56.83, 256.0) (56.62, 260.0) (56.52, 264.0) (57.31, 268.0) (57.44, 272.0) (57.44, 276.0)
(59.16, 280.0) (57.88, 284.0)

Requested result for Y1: 0.009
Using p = 54.2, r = 54.4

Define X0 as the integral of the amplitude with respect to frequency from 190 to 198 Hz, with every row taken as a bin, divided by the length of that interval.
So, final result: 44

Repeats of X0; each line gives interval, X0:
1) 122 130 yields 53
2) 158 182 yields 55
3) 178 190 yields 50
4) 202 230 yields 54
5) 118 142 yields 53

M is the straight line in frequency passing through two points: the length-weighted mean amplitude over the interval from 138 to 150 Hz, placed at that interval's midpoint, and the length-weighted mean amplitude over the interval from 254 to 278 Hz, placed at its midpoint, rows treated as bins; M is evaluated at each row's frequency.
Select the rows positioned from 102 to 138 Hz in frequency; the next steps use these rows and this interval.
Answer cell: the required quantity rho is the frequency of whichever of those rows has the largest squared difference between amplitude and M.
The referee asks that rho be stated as 116.0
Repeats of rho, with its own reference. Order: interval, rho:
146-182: 180.0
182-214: 200.0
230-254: 232.0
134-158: 148.0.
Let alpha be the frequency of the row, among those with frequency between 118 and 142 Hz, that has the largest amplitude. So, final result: 136.0 Hz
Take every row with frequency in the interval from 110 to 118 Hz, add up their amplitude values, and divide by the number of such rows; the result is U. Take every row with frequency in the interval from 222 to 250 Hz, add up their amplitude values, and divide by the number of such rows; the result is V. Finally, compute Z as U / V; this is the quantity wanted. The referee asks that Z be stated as 0.80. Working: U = 46.7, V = 58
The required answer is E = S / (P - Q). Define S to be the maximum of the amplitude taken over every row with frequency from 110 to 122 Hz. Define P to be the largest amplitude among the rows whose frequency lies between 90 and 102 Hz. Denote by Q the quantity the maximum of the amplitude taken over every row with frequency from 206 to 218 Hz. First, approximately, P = 51.87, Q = 54.2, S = 49.85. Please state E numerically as -21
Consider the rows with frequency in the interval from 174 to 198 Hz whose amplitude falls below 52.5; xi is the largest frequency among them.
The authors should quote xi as 196.0 Hz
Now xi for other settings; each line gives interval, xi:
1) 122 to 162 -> 124.0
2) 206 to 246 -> 212.0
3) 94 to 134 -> 124.0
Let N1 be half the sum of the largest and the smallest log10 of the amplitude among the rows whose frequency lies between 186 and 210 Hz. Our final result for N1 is 1.65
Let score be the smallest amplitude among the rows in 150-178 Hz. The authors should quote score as 54.01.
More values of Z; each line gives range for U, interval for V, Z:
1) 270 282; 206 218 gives 1.14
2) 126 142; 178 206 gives 1.15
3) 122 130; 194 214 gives 1.15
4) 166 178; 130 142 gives 1.03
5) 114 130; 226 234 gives 0.83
